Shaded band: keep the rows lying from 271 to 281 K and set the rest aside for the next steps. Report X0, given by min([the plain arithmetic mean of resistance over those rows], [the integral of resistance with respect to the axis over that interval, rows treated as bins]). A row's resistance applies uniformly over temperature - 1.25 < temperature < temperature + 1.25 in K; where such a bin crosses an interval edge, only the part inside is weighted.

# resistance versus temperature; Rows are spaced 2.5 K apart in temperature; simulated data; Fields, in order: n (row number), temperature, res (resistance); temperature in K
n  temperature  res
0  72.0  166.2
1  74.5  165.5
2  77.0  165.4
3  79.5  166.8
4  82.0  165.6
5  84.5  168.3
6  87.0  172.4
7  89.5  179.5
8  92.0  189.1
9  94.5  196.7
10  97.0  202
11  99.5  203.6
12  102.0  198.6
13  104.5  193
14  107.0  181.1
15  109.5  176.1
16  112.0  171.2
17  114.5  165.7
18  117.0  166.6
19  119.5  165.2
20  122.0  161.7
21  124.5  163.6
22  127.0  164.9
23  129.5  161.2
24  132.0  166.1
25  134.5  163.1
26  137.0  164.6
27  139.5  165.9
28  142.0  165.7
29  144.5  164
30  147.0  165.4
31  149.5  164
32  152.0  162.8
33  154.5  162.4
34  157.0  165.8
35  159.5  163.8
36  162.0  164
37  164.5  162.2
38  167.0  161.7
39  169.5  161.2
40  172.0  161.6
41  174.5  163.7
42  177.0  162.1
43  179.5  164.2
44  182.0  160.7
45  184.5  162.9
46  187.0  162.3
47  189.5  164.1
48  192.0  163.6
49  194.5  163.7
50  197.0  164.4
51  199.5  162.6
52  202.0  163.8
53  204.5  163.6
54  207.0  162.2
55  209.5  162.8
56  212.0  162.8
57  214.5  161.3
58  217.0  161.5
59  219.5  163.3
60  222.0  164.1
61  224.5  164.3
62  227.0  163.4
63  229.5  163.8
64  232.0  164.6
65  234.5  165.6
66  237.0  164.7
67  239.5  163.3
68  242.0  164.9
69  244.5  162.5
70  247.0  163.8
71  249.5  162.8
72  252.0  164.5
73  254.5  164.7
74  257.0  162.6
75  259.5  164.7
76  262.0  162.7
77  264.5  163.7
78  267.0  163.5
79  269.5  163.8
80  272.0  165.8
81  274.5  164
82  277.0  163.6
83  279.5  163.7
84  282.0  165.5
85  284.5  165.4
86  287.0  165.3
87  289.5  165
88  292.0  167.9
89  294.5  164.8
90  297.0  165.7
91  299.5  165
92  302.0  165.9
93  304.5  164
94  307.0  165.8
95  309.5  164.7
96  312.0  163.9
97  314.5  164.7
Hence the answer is 164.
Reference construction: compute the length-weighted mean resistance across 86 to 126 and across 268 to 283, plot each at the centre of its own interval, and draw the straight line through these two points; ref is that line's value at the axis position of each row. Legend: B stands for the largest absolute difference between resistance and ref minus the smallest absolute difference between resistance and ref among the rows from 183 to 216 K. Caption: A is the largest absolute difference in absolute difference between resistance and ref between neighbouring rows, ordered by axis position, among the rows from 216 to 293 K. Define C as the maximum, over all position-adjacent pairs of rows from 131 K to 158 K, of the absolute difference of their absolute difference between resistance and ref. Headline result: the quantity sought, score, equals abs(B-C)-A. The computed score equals -2.5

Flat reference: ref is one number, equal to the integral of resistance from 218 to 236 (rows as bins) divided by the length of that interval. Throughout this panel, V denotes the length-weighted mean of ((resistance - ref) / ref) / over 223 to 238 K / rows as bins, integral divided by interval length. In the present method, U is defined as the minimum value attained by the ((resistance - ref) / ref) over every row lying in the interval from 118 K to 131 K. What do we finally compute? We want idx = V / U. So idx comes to -0.1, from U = -0.018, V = 0.002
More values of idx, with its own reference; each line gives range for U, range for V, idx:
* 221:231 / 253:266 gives 0.6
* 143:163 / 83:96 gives -9.9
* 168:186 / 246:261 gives 0.1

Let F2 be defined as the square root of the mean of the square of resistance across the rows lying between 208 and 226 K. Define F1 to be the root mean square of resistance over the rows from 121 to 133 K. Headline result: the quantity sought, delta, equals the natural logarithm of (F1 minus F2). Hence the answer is -0.5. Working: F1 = 164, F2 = 162.9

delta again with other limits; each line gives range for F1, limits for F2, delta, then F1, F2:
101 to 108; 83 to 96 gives 2.3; 191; 181.5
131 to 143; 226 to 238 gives -0.4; 165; 164.4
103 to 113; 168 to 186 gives 2.9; 181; 162.3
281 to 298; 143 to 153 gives 0.5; 166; 164.1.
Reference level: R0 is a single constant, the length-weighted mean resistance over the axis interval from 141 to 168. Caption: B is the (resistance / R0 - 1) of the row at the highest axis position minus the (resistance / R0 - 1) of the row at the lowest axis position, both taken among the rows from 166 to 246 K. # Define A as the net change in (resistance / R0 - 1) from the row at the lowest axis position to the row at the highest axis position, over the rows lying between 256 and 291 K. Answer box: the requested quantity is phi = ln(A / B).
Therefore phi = 1.1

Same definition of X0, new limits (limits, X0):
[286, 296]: 166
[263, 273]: 164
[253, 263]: 164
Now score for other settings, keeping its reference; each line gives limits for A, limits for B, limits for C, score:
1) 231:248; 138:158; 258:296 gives -1.7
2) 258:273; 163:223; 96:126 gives 2.1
